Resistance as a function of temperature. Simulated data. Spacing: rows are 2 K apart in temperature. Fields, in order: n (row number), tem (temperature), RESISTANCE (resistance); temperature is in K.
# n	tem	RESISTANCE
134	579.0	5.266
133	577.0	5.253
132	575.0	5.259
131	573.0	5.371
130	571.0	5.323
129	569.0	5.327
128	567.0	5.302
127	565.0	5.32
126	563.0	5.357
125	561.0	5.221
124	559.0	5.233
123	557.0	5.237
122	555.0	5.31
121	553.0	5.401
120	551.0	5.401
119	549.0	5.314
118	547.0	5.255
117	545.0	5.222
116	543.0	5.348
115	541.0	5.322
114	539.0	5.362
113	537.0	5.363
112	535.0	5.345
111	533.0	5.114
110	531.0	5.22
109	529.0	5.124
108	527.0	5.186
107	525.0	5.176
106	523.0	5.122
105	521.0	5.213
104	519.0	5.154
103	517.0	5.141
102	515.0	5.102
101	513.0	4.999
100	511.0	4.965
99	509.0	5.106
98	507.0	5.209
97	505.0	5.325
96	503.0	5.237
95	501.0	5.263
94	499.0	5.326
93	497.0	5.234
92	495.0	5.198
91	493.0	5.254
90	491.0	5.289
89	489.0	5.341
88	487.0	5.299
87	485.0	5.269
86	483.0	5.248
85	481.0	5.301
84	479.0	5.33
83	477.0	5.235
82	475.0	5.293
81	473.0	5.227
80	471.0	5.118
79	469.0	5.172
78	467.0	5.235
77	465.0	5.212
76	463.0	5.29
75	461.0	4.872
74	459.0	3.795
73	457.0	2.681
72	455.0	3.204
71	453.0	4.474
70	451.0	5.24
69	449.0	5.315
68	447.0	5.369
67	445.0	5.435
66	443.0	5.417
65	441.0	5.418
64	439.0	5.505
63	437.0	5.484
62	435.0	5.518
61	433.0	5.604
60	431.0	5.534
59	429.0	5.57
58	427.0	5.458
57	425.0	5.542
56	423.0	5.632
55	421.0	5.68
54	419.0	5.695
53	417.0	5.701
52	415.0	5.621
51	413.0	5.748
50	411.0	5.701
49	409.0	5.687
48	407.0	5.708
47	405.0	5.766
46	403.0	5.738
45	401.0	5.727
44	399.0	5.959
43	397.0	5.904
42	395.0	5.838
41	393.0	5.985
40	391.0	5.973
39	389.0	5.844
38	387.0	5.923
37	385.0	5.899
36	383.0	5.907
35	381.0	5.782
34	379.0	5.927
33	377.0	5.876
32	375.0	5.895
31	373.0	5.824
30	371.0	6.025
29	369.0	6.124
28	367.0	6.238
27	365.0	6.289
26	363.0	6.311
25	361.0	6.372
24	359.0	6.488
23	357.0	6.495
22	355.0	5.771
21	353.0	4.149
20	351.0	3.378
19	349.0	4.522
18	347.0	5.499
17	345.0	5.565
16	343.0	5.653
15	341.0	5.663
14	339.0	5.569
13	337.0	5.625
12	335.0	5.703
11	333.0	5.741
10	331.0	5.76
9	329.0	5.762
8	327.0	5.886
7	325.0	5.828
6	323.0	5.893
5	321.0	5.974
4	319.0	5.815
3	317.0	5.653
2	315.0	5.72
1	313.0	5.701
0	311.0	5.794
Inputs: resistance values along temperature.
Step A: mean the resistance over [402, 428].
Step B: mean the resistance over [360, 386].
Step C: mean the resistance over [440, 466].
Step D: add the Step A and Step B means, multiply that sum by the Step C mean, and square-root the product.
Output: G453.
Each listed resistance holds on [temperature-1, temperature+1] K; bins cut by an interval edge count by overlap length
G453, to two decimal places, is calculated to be 7.45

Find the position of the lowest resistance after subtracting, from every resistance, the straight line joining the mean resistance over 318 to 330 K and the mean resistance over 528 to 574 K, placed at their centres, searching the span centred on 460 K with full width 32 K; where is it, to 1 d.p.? 457.0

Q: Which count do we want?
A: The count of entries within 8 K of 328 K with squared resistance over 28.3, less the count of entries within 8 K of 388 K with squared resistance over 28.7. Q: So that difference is 0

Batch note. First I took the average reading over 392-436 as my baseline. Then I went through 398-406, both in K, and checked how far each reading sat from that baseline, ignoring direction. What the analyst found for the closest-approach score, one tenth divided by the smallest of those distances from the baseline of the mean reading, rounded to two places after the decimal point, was 3.24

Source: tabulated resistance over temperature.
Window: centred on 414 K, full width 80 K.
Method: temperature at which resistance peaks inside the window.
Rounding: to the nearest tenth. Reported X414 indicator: 393.0 K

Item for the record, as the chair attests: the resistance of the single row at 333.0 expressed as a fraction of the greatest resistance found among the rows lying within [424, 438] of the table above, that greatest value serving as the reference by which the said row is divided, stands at 1.02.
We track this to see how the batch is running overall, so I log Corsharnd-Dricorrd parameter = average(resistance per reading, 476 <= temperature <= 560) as 5.24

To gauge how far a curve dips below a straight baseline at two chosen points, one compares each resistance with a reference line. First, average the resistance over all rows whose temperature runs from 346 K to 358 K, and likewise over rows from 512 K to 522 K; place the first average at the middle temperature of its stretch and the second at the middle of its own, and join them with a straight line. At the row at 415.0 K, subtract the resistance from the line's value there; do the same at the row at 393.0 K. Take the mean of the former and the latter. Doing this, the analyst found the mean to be -0.8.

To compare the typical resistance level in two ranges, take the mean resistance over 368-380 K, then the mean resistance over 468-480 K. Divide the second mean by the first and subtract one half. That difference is 0.380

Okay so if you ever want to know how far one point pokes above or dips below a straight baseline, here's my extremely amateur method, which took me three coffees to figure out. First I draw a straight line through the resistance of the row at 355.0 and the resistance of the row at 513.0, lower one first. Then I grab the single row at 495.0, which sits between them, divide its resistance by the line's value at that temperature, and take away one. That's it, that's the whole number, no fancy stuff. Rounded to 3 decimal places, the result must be 0.022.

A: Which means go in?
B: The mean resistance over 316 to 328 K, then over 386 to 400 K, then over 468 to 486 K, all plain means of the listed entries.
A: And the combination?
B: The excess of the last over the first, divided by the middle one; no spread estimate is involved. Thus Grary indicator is -0.101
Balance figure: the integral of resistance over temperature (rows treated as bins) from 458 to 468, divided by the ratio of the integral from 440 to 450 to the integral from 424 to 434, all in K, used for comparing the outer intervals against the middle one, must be 50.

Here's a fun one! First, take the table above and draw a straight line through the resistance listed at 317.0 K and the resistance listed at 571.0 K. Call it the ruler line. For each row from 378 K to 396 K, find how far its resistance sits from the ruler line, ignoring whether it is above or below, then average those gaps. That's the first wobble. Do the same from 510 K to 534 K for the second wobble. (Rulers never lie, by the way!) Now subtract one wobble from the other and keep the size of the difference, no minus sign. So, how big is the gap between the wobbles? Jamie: 0.08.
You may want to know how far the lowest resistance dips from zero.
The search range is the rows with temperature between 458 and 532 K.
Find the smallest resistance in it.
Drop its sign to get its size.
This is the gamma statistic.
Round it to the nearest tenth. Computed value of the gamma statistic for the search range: 3.8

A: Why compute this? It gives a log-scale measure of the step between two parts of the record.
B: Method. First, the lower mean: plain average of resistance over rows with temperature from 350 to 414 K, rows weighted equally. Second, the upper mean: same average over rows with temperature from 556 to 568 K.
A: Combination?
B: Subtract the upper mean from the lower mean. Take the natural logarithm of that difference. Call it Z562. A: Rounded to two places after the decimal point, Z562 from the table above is -0.61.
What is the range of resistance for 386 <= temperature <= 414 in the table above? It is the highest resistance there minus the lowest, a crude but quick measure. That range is 0.30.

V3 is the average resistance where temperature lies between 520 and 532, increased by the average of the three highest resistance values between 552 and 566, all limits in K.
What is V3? 10.5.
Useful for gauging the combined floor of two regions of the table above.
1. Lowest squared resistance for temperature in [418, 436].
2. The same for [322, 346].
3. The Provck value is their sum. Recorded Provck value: 61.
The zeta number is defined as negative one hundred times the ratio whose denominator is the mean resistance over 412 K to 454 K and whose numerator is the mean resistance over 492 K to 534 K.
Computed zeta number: -95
